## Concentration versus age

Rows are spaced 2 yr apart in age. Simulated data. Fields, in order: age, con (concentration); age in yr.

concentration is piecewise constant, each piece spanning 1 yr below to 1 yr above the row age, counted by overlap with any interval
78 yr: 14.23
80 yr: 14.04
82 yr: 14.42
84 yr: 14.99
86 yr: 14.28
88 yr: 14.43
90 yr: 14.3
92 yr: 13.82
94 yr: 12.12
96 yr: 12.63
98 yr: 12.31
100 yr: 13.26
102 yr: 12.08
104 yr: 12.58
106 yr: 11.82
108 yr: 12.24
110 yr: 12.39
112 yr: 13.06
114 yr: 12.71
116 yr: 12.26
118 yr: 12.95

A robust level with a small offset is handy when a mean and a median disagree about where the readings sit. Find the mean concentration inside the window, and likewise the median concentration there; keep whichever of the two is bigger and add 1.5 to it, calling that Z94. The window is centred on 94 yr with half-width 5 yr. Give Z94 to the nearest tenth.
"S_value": 14.5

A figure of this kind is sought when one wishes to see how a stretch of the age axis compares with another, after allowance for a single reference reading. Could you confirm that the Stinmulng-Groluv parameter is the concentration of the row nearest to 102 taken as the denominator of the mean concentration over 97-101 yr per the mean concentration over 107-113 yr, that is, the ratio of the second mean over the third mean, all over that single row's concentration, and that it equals 0.0842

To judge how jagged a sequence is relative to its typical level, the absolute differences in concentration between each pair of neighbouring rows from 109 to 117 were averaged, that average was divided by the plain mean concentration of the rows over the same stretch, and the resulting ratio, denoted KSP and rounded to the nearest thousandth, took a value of 0.039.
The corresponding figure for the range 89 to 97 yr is 0.068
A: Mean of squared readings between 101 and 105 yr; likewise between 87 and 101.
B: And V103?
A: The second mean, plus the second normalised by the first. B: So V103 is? 178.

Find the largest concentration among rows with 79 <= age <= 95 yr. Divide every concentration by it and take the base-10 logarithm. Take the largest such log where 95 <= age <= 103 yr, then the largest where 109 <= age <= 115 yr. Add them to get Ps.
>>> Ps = -0.11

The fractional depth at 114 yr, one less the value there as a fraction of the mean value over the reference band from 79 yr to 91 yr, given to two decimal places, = 0.12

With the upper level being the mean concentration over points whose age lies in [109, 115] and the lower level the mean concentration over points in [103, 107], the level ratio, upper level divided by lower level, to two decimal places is 1.04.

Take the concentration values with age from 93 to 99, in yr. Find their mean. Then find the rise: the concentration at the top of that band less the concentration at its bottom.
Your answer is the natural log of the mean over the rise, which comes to 4.2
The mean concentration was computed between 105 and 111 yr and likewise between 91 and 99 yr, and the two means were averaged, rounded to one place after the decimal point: 12.4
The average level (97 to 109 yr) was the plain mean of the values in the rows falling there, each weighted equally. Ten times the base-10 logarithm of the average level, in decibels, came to 10.9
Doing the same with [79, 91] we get 11.6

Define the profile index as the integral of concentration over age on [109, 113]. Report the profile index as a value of 51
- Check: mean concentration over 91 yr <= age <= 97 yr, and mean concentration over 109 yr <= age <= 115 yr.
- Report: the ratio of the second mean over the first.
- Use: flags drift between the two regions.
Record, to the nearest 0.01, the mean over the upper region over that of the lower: 0.99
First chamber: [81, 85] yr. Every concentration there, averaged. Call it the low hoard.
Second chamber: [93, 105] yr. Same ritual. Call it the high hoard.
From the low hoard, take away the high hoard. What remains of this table 2.2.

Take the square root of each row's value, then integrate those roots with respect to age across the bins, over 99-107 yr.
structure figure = 28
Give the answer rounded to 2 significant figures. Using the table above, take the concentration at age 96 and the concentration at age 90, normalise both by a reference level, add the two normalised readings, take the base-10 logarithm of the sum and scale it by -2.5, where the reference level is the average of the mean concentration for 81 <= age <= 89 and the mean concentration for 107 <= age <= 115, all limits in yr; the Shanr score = -0.74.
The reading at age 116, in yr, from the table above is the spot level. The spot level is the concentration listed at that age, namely 12.26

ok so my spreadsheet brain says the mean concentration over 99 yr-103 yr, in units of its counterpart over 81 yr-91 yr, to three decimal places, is 0.875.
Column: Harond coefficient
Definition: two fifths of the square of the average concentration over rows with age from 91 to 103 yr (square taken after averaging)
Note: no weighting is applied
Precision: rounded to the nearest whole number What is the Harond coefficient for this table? 65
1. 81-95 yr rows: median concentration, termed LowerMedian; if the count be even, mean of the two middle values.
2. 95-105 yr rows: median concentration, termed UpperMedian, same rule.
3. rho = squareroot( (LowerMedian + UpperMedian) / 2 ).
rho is 3.67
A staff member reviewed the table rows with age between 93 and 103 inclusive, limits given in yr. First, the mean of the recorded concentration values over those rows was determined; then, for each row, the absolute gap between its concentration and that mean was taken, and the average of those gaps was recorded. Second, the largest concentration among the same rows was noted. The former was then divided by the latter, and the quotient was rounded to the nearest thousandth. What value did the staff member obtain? 0.028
